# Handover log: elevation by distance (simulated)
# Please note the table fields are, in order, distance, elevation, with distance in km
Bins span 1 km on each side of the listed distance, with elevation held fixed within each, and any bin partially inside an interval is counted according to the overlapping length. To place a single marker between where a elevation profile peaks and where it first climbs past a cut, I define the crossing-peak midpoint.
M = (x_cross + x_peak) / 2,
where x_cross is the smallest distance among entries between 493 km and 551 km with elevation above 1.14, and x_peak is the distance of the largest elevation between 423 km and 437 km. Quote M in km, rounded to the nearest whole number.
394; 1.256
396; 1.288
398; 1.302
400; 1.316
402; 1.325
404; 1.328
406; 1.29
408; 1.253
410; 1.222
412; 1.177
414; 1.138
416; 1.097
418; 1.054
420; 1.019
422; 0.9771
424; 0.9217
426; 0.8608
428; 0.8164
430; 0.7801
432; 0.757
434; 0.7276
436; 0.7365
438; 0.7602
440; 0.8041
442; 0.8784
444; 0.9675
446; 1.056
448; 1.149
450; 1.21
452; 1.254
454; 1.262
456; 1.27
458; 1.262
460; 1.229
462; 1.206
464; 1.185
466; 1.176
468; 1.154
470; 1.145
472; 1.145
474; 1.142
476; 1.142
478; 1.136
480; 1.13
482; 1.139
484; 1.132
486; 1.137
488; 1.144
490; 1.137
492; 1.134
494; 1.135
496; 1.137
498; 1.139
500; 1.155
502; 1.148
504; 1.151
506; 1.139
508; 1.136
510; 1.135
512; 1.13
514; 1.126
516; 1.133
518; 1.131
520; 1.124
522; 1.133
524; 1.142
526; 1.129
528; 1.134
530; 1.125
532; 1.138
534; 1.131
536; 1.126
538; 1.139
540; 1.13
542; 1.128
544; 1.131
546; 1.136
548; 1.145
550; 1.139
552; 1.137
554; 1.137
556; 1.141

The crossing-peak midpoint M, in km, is 462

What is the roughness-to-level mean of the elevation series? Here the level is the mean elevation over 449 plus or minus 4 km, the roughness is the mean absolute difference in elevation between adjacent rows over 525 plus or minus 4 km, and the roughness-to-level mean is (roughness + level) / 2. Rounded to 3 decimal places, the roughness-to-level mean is 0.588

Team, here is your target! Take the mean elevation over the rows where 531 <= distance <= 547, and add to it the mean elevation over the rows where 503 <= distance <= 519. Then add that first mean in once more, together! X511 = 3.40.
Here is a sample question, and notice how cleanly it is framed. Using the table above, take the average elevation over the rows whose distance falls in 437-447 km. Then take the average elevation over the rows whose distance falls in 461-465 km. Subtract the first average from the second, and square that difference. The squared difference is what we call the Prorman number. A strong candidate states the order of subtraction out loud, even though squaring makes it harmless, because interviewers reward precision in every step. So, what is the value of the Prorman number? 0.091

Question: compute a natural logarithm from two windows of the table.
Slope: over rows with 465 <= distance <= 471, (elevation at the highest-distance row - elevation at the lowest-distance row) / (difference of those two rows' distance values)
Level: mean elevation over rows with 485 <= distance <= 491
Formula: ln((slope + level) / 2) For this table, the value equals -0.570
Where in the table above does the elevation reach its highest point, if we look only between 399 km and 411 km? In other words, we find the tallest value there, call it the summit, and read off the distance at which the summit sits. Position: 404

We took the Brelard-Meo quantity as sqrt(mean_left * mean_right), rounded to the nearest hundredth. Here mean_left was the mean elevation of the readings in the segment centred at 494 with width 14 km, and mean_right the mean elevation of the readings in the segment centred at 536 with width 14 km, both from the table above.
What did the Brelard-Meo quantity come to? 1.14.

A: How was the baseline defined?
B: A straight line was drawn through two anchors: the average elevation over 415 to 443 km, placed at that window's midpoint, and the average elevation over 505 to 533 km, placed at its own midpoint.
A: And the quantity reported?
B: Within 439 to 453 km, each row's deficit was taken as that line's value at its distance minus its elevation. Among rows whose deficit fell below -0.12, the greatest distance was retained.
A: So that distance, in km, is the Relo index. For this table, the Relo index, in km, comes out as 452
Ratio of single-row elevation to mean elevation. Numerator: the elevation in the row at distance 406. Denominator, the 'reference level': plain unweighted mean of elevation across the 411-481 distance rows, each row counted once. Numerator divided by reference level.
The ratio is 1.2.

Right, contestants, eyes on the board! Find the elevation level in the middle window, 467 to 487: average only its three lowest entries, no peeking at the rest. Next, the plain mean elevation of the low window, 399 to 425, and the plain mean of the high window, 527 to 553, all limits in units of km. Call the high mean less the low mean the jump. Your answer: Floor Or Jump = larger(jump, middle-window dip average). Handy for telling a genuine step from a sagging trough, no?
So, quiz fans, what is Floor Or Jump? 1.133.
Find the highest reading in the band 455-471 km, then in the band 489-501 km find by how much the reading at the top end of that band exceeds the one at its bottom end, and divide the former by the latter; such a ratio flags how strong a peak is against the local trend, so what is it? 71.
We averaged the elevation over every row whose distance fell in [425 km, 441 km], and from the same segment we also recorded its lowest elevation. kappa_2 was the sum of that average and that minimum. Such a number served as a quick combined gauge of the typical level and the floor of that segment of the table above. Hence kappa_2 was 1.5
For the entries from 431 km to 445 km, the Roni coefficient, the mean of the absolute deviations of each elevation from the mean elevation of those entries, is 0.068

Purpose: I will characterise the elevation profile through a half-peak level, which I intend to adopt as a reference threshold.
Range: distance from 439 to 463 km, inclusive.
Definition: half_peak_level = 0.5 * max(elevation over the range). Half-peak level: 0.635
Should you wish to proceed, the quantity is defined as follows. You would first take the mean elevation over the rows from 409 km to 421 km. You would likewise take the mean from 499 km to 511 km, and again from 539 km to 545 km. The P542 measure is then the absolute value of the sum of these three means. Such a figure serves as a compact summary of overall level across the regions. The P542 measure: 3.39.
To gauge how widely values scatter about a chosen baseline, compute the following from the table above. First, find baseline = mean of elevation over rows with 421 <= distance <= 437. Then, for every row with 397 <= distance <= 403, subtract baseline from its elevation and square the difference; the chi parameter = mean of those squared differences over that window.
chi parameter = 0.24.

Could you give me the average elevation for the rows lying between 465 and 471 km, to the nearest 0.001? 1.158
